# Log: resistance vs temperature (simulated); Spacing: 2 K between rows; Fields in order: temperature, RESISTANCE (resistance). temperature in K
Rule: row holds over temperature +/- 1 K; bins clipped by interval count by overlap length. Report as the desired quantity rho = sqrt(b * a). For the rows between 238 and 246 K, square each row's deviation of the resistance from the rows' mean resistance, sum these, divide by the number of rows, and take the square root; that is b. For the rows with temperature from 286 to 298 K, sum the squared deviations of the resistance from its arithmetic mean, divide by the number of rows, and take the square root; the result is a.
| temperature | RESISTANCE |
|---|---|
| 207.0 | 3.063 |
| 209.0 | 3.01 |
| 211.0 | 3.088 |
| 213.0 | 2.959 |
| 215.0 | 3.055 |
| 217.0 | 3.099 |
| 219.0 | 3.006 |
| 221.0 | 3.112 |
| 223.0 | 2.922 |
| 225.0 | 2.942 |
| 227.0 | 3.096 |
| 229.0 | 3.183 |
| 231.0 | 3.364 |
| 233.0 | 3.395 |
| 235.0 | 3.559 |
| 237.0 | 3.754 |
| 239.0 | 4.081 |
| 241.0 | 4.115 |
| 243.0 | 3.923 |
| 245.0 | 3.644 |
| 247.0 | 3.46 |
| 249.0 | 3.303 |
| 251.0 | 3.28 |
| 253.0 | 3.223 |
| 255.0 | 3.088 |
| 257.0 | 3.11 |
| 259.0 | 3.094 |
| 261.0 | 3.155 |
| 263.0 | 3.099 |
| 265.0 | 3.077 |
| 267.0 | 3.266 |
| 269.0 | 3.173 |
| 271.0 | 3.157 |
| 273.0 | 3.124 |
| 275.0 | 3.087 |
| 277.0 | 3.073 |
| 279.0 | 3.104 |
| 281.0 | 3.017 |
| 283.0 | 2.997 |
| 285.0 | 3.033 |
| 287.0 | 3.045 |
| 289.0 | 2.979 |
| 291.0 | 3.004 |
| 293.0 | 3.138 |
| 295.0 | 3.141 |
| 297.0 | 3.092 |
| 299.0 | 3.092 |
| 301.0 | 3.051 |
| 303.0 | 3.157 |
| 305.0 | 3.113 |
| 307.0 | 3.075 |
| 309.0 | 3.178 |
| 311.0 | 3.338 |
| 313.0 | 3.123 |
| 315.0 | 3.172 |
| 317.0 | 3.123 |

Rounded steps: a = 0.06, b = 0.186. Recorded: 0.11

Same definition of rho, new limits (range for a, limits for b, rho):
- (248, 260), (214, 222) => 0.06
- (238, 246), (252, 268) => 0.11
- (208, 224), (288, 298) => 0.07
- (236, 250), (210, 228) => 0.14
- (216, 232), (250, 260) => 0.10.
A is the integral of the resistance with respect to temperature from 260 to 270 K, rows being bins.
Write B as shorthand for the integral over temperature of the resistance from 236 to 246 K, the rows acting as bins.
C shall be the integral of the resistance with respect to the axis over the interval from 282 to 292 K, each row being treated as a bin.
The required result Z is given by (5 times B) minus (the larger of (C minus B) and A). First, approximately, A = 31.54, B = 39.0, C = 30.1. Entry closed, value 164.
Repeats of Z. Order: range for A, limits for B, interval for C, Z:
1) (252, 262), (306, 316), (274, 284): 128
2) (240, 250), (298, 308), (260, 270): 118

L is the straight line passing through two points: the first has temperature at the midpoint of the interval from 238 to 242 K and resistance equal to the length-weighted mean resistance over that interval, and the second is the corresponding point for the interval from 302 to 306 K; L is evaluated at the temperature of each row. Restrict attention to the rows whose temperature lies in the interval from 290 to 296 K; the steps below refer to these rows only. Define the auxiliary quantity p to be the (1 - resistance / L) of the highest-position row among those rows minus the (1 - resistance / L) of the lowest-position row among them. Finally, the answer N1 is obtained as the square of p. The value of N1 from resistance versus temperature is 0.0034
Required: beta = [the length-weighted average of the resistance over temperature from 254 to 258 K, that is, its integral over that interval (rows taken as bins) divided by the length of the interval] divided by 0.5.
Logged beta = 6.20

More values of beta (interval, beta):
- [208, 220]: 6.07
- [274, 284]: 6.11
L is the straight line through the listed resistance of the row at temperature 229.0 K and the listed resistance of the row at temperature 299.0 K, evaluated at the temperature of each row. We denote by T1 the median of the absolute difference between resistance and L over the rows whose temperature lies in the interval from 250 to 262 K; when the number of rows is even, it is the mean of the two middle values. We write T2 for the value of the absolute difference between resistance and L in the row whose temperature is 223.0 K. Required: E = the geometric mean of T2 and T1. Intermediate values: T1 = 0.056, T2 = 0.27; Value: 0.122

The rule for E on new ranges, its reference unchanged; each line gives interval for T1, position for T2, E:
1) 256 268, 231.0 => 0.091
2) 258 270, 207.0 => 0.083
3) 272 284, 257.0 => 0.039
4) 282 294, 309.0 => 0.093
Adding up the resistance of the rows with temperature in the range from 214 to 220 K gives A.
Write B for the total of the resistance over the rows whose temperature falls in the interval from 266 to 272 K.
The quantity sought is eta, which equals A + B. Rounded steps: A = 9.2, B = 9.6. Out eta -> 18.8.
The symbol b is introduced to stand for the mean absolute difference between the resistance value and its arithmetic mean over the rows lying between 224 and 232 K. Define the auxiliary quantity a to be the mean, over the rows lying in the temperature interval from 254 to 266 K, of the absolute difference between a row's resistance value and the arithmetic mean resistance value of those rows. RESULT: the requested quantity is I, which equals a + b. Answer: 0.146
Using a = 0.02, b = 0.13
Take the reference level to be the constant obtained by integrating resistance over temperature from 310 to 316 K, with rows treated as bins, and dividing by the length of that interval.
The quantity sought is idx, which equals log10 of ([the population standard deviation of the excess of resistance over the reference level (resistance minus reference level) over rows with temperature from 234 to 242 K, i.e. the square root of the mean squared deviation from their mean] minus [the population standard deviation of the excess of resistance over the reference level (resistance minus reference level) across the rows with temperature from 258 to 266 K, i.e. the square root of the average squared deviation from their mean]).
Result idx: -0.7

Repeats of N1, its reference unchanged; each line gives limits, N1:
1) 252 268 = 0.0035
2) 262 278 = 0.0017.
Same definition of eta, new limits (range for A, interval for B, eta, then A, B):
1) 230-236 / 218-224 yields 19.4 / 10.3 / 9.0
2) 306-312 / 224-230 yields 18.8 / 9.6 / 9.2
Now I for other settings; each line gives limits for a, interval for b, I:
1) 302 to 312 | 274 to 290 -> 0.104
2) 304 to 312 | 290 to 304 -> 0.124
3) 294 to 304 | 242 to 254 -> 0.241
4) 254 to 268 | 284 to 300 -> 0.098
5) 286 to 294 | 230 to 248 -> 0.289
